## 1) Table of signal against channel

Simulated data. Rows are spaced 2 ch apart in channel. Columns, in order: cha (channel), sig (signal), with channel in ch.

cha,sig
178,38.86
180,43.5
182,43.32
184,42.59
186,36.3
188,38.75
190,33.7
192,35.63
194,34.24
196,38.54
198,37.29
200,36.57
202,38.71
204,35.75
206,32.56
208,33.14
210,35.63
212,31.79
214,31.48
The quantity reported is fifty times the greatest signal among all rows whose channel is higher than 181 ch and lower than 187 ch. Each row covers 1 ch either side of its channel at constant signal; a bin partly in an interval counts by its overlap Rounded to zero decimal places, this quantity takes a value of 2166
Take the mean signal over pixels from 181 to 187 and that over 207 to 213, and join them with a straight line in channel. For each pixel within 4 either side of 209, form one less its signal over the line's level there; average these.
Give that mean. 0.01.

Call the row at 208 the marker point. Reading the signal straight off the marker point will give 33.14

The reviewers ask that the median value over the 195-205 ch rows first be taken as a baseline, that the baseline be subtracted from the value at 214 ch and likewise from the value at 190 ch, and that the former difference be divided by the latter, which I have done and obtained 1.6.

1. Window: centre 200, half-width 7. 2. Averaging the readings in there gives 36.2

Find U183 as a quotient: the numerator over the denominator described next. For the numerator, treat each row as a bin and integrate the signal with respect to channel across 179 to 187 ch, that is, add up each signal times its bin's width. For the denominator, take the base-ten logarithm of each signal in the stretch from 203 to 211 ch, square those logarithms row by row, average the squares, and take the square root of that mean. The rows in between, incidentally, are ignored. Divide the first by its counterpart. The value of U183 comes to 216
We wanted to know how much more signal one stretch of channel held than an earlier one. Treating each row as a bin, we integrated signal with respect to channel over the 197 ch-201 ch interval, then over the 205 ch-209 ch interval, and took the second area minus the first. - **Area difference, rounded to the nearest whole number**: -16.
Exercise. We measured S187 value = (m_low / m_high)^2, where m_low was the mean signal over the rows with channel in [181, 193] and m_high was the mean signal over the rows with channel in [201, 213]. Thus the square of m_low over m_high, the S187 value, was 1.23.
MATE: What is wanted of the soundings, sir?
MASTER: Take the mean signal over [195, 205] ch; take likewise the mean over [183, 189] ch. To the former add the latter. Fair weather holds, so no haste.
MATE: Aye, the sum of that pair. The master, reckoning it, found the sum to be 77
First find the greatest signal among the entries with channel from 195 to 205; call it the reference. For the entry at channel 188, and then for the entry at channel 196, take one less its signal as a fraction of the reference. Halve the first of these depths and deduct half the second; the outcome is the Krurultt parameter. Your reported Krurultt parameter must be -0.003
